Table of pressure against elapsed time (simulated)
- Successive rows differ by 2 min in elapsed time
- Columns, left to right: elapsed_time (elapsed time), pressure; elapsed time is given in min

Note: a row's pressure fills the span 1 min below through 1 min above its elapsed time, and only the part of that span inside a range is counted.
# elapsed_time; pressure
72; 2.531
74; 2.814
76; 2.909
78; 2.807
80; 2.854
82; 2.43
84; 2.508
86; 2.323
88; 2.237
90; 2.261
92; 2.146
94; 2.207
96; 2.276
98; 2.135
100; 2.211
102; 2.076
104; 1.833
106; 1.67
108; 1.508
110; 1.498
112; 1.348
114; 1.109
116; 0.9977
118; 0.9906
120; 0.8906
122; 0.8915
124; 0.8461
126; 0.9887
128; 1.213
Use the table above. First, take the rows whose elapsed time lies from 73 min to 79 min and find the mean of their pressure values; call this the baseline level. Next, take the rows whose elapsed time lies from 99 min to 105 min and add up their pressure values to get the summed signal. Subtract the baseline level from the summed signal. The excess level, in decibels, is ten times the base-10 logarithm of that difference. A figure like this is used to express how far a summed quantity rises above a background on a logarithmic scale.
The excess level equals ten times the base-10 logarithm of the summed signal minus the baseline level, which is 5.2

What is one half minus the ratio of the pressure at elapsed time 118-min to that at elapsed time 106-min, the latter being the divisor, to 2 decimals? -0.09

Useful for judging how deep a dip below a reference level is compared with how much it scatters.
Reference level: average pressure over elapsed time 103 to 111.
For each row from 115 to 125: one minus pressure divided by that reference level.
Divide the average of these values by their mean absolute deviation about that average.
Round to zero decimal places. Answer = 12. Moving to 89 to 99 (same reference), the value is -11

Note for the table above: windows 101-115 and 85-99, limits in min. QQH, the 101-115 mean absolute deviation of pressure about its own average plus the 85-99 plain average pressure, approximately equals 2.47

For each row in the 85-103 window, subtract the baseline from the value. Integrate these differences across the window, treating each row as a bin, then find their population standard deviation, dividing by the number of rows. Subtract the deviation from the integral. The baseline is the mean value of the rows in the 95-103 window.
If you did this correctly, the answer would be 1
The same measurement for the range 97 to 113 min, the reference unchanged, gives -7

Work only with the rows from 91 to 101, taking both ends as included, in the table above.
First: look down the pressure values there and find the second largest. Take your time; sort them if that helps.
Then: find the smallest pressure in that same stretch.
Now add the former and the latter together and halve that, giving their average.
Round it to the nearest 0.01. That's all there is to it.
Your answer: 2.17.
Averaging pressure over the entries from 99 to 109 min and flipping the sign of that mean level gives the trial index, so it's -1.86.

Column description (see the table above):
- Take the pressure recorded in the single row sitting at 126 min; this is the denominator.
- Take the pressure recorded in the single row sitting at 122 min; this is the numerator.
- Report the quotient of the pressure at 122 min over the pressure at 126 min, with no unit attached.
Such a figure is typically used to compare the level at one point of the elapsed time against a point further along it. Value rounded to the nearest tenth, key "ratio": 0.9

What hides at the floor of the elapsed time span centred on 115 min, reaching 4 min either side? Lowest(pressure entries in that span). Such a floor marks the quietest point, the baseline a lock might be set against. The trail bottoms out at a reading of 0.9906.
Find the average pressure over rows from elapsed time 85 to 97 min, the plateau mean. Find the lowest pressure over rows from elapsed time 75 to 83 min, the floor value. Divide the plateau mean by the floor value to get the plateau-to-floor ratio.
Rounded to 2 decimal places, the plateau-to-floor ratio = 0.92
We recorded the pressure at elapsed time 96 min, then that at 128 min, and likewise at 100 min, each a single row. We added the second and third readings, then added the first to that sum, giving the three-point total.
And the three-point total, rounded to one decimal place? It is 5.7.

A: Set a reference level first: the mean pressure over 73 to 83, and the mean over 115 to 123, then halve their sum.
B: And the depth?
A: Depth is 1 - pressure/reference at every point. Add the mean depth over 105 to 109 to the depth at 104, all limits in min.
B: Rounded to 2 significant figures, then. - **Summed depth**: 0.15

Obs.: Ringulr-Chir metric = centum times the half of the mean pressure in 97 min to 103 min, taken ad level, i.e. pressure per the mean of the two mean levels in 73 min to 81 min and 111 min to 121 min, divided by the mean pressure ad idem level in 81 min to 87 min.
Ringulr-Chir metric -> 44.2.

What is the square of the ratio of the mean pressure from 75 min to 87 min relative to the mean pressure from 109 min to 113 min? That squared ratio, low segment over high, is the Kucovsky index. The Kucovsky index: 3.4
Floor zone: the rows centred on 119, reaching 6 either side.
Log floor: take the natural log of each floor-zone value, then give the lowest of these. -0.17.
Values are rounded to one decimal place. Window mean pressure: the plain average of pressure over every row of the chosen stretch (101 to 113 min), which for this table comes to 1.7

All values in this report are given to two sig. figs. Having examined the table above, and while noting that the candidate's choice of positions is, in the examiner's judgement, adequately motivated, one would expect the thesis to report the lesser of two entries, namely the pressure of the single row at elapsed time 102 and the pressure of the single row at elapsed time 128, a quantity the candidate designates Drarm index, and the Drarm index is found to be 1.2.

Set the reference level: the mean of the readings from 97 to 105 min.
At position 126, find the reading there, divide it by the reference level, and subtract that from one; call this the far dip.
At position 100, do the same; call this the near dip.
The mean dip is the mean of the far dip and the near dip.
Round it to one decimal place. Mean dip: 0.2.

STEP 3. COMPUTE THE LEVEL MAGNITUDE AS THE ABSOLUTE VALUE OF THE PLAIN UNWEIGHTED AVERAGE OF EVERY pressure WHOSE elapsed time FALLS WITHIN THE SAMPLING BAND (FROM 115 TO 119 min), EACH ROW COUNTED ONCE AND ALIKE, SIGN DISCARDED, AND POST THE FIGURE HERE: 1.0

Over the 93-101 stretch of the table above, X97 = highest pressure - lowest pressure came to 0.14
